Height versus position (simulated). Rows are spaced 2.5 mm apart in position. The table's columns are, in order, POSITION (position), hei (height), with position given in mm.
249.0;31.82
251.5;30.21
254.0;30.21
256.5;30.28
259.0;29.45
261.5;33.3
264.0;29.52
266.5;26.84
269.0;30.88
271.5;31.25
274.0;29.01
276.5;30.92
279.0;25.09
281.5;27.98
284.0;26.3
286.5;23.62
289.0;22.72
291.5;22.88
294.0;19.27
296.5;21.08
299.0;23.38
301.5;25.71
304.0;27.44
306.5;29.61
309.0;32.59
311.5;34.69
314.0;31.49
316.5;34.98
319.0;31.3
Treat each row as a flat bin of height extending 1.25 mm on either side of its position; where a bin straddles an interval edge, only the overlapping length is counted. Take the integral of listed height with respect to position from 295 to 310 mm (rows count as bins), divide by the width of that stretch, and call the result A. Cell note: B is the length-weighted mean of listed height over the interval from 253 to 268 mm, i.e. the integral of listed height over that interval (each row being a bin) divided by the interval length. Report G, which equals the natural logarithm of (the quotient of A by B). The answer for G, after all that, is -0.13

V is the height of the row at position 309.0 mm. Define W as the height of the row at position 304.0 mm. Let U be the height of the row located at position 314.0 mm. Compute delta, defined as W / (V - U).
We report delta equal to 25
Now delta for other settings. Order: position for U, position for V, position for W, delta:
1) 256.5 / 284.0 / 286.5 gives -6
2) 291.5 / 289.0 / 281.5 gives -175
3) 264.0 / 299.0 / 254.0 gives -5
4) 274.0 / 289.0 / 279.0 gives -4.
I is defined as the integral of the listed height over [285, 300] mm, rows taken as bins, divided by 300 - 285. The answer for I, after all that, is 22.2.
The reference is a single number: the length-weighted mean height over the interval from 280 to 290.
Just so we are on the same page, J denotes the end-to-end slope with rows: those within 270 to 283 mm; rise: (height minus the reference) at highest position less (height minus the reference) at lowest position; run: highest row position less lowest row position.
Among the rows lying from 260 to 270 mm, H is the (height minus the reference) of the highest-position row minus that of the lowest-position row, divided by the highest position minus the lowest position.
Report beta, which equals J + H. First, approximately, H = -0.32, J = -0.33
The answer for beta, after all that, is -0.6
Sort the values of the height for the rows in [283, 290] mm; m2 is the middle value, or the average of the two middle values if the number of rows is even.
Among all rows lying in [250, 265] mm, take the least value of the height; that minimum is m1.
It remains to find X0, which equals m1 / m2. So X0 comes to 1.25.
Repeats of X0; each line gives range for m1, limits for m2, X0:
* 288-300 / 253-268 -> 0.65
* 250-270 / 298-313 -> 0.94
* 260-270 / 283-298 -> 1.18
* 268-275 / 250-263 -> 0.96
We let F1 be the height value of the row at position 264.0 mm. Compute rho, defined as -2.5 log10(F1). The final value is -3.68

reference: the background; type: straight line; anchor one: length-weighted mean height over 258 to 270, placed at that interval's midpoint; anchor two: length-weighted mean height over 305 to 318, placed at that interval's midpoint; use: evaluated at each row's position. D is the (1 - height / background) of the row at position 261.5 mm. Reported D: -0.12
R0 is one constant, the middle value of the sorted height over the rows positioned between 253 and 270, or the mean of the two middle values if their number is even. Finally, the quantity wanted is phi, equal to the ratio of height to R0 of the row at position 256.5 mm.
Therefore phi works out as 1.00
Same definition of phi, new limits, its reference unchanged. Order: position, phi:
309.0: 1.08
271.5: 1.03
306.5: 0.98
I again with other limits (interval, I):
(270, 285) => 28.5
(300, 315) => 30.1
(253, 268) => 29.9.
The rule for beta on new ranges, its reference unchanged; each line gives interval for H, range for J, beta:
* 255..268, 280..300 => -0.6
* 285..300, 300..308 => 0.8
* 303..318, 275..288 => -0.1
